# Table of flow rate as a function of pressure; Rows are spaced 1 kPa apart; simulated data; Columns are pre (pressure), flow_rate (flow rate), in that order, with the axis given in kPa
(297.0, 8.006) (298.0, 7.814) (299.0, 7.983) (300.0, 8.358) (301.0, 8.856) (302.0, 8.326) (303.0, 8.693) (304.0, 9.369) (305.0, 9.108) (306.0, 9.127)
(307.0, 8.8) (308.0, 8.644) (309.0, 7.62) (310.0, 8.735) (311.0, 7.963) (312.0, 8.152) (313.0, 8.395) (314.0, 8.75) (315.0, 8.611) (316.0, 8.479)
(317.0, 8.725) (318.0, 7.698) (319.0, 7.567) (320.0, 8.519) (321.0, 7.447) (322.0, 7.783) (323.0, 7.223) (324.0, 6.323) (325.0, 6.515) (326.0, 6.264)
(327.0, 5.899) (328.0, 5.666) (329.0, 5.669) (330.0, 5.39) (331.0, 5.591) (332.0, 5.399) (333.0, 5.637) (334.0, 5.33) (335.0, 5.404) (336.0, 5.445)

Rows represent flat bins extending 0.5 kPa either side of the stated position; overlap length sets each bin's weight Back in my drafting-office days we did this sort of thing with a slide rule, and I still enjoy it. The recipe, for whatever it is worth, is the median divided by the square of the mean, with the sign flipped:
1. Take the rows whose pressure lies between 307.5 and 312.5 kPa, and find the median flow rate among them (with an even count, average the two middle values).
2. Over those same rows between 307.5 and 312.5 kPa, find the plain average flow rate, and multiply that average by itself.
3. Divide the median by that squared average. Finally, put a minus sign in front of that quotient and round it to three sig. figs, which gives -0.121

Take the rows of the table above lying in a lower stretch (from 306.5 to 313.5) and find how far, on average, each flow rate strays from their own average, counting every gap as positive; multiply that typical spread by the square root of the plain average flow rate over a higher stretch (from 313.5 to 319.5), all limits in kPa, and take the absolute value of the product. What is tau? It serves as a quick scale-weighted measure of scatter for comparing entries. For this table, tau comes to 1.0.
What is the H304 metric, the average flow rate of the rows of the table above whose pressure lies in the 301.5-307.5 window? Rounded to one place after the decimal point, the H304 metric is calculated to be 8.9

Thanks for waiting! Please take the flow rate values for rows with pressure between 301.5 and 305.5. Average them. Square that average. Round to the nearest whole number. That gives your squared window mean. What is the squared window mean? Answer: 79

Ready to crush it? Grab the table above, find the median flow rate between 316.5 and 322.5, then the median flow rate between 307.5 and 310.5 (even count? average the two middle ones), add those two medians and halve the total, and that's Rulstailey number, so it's 8.2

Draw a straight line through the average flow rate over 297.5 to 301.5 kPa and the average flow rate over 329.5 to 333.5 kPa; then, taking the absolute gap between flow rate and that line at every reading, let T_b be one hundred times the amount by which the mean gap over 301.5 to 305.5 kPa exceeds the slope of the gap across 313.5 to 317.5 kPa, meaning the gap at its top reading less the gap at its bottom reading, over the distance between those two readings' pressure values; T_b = 89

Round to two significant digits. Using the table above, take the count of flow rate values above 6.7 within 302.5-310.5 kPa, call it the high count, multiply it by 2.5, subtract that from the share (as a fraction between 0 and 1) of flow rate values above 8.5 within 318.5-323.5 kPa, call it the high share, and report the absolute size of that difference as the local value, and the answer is 20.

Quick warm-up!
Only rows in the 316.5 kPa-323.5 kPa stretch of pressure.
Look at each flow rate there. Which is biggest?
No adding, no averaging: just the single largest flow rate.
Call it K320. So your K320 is 8.725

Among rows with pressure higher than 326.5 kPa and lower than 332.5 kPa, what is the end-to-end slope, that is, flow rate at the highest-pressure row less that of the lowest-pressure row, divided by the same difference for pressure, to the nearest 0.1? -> -0.1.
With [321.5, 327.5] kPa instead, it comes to -0.4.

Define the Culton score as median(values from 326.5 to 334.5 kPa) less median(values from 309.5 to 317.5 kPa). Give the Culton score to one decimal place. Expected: -2.9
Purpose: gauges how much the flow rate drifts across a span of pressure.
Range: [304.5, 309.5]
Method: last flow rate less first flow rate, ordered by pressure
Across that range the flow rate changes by -1.5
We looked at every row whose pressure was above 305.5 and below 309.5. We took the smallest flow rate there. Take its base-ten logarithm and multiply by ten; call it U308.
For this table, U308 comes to 8.8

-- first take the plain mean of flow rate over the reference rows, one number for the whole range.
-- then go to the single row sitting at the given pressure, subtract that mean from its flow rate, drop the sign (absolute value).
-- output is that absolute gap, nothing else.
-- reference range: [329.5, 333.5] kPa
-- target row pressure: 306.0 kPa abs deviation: 3.6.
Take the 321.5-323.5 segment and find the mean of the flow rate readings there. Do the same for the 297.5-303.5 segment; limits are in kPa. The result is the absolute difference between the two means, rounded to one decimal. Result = 0.8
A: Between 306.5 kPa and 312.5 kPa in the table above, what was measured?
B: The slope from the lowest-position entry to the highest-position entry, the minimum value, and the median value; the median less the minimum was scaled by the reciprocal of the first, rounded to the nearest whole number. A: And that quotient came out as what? -6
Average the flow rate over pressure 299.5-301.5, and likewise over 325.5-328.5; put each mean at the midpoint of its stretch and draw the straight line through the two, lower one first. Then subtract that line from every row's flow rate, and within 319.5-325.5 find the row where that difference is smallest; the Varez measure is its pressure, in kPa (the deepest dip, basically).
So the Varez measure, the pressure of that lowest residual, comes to 324.0 kPa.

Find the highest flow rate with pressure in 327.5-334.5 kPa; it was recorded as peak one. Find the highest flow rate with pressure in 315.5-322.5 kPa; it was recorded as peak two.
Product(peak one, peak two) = 49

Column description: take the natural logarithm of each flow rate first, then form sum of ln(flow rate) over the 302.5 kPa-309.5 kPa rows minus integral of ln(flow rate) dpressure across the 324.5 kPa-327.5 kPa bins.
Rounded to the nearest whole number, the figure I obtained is 10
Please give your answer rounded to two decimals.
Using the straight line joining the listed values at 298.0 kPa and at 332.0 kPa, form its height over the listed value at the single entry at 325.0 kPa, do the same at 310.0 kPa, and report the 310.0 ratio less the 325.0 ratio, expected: -0.11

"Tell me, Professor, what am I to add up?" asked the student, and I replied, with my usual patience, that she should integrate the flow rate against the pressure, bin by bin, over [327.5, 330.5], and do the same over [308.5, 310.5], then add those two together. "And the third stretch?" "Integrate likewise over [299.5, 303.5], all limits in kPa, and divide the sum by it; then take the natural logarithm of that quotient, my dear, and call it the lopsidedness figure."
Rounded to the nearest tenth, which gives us 0.0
